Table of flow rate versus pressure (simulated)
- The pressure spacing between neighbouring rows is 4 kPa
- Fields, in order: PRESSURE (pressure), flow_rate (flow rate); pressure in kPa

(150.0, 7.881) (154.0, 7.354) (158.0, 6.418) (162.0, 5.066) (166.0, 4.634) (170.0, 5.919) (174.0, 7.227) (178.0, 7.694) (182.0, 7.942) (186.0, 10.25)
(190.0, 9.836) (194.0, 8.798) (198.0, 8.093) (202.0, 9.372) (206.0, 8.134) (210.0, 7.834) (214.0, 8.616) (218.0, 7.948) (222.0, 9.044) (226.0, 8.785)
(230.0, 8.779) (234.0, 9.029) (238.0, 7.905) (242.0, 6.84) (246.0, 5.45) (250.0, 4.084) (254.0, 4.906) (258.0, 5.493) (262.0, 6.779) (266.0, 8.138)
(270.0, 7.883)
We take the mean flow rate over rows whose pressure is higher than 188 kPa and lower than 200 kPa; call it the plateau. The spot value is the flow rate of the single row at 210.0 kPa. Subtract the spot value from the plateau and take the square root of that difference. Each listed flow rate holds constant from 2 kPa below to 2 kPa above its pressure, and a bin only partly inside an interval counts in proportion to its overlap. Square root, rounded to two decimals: 1.04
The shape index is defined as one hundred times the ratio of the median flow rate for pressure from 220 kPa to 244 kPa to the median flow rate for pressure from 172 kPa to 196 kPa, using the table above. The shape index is 105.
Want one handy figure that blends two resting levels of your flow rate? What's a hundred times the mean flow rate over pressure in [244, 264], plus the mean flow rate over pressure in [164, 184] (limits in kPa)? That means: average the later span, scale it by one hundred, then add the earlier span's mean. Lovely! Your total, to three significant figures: 541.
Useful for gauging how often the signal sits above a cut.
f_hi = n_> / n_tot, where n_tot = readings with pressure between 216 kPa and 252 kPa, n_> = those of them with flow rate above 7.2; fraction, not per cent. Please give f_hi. 0.7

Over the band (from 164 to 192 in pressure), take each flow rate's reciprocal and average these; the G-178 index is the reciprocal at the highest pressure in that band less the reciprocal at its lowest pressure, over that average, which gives -0.8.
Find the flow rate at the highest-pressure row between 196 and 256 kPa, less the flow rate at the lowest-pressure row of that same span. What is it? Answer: -3.2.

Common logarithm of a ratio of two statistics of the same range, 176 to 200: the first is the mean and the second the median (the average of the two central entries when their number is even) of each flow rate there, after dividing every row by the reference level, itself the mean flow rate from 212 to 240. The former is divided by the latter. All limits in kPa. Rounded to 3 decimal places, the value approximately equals 0.016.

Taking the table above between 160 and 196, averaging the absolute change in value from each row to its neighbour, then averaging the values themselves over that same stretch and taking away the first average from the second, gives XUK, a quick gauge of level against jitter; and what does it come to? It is 6.5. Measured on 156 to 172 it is 4.5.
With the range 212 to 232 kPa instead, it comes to 8.1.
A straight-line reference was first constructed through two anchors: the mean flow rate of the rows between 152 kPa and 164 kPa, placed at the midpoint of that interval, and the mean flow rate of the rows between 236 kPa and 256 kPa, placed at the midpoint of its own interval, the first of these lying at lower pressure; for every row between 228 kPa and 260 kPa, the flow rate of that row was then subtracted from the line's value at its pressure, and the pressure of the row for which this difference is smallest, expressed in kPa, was 234.0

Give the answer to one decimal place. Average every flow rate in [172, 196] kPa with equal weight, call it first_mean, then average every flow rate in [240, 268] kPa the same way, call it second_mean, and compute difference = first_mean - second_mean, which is 2.7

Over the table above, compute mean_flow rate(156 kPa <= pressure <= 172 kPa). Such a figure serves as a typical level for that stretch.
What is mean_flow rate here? 5.5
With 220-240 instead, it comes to 8.7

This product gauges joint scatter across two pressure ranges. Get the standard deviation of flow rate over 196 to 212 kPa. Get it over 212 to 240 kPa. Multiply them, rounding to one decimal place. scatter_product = 0.3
